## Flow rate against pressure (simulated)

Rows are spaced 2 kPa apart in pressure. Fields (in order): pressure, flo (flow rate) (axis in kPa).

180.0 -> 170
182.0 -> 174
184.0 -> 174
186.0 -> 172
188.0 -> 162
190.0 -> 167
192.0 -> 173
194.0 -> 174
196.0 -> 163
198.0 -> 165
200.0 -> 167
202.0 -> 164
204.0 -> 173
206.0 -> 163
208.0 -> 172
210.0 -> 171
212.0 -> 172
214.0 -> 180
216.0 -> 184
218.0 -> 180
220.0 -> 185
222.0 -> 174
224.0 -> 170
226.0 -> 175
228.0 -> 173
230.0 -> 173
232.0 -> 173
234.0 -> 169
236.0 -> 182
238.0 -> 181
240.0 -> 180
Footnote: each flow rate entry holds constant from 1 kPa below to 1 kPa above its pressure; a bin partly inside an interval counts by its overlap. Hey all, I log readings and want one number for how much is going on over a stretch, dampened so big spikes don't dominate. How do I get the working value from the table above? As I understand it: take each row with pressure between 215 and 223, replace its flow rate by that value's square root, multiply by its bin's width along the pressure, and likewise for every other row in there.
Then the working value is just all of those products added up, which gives 108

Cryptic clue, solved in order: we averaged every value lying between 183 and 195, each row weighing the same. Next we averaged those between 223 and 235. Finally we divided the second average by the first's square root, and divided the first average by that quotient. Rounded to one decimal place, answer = 12.9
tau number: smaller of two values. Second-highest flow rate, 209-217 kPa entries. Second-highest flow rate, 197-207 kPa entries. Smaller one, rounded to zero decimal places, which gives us 167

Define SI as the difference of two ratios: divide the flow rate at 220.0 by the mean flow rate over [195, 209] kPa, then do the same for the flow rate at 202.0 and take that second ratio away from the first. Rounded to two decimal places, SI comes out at 0.13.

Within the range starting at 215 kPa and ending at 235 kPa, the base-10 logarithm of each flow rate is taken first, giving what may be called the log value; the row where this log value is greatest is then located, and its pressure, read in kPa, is 220.0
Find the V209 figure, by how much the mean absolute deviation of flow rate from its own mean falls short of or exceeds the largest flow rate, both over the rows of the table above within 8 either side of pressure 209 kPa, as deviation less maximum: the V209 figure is -179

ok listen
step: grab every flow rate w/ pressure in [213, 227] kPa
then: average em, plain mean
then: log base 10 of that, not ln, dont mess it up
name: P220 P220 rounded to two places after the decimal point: 2.25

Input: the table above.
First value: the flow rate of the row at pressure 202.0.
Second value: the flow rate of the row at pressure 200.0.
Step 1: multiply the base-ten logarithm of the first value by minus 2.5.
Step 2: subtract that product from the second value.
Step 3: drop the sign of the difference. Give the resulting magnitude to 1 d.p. 172.5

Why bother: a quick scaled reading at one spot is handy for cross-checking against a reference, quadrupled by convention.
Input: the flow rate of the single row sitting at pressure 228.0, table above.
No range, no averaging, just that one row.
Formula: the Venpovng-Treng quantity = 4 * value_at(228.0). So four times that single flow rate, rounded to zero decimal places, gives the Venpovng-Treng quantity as 692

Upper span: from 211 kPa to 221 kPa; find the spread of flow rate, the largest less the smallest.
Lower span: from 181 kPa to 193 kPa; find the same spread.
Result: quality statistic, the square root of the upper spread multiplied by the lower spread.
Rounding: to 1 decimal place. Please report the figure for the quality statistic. 12.5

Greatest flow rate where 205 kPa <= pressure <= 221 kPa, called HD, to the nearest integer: 185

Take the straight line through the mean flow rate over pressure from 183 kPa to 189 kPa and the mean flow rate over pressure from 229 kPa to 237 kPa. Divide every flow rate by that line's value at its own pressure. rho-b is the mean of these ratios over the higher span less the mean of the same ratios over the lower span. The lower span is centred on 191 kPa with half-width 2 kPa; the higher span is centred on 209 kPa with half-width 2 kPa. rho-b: 0.00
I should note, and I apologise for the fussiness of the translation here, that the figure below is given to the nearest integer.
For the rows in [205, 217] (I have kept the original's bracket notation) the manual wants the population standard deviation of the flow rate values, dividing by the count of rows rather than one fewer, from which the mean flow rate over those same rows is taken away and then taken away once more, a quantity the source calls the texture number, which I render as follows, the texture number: -341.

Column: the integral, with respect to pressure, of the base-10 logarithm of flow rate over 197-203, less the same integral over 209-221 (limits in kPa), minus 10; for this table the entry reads -23.7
